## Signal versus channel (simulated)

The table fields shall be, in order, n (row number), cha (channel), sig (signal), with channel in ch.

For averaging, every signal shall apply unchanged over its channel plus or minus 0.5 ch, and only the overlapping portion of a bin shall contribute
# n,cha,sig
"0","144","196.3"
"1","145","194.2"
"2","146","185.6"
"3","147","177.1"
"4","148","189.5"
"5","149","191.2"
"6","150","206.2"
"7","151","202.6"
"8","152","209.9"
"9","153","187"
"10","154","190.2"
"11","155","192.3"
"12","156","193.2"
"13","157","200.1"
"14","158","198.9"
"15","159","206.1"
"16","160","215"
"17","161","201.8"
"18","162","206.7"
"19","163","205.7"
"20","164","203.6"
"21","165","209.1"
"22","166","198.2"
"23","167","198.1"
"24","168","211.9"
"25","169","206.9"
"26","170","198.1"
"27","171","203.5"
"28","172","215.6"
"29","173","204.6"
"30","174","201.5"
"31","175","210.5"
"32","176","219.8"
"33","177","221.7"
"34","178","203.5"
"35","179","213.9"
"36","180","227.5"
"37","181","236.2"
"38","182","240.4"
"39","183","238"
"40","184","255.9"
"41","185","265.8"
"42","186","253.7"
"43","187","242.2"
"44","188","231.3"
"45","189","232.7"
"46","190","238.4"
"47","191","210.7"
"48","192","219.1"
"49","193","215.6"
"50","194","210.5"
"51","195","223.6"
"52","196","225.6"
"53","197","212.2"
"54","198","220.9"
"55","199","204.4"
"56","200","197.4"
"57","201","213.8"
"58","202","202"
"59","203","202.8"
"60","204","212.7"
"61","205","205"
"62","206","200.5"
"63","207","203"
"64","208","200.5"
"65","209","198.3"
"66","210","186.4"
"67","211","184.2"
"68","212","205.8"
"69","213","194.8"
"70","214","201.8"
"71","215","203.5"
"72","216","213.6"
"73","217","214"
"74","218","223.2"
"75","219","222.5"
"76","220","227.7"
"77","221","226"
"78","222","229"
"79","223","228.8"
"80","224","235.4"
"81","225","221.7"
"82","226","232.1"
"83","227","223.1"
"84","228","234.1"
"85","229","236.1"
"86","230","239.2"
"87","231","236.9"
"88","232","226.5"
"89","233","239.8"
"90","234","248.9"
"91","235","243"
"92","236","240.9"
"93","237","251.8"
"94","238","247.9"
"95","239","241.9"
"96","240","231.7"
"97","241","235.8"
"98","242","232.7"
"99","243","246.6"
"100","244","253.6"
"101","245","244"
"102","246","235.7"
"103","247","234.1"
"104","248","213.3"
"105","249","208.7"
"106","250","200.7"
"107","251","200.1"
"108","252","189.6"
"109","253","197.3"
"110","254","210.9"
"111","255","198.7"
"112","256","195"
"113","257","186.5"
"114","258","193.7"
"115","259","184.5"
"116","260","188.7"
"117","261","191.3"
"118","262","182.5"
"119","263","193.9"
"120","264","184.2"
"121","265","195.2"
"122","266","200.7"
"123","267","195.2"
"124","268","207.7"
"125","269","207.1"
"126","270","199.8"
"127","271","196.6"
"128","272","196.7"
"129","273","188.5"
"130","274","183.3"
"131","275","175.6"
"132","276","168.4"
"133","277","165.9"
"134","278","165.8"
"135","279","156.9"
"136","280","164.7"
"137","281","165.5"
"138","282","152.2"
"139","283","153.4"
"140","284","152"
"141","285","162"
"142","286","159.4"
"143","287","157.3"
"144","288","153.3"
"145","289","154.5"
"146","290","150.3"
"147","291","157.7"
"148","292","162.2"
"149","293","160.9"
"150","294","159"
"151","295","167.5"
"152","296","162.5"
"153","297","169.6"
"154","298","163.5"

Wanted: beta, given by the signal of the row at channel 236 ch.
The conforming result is 240.9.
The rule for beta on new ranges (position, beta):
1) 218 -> 223.2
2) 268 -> 207.7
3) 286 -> 159.4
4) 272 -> 196.7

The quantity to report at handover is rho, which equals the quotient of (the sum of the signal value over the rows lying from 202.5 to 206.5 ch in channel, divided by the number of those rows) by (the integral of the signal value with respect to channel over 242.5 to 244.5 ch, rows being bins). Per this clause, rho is 0.41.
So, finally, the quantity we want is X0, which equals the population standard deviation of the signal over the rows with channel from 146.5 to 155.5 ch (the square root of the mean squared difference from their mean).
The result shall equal 10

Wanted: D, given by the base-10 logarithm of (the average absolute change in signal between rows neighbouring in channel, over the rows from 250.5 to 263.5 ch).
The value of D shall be 0.92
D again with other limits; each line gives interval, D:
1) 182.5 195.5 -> 1.03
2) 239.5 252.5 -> 0.89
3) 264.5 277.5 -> 0.74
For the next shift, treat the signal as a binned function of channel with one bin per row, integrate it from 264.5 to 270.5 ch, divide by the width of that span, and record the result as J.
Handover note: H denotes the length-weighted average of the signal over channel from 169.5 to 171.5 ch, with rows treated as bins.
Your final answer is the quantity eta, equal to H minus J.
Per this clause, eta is 0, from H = 201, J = 201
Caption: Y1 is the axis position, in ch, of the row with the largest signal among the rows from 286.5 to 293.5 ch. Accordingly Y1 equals 292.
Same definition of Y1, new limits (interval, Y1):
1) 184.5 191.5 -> 185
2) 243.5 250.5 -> 244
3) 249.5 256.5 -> 254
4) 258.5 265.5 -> 265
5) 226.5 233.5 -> 233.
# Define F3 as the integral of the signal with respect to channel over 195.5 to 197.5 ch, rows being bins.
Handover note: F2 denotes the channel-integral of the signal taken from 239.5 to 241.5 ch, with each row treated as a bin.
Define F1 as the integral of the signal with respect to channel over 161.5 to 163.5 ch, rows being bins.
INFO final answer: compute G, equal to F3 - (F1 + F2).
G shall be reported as -442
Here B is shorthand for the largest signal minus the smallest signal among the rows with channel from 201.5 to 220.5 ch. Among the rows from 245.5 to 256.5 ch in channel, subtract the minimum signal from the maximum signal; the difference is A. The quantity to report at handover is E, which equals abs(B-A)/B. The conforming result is 0.1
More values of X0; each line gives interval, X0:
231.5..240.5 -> 8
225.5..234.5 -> 7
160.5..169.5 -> 4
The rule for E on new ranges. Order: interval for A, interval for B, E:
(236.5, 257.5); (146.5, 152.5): 1.0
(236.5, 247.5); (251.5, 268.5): 0.2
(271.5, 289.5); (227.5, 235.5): 1.0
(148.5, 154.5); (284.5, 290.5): 1.0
